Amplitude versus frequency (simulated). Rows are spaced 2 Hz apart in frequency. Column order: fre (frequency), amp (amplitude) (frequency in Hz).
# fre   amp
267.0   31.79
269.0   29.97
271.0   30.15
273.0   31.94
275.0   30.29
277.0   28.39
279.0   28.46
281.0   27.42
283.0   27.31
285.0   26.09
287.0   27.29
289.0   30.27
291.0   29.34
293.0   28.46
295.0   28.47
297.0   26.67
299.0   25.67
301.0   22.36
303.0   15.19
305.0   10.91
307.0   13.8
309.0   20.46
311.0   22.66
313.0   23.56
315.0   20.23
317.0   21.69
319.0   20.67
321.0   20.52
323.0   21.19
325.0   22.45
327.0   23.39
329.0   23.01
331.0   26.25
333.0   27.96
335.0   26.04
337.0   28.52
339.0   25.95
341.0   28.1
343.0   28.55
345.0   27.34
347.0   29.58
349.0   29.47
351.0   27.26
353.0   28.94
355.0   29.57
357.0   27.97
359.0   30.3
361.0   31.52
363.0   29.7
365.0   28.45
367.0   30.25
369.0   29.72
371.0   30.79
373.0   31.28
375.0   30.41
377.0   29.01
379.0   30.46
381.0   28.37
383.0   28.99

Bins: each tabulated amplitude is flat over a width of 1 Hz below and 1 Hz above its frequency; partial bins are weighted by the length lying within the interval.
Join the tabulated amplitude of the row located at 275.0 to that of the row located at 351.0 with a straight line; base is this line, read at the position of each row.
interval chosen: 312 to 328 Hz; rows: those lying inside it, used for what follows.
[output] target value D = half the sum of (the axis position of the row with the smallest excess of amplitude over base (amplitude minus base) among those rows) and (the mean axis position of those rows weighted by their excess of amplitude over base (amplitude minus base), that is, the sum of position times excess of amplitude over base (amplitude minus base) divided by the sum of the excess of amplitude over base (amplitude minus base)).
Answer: 317.4 Hz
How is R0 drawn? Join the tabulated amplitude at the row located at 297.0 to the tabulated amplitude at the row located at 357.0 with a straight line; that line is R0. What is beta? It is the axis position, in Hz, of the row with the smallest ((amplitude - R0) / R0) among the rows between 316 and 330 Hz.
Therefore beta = 321.0 Hz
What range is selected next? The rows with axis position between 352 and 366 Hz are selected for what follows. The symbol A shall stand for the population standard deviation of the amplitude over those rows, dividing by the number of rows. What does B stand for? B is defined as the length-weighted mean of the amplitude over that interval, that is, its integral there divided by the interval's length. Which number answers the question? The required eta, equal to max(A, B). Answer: 29.5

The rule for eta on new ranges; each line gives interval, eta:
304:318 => 19.0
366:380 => 30.3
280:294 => 28.0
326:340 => 25.9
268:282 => 29.5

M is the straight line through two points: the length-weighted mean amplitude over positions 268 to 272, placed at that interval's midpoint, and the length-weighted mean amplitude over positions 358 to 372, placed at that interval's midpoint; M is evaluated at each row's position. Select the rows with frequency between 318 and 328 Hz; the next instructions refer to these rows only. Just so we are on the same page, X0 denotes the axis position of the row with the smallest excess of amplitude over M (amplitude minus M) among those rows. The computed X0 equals 321.0 Hz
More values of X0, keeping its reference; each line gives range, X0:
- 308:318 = 315.0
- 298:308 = 305.0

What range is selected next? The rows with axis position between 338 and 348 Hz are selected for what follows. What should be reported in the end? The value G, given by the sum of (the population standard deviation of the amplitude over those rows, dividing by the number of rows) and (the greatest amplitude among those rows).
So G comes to 30.8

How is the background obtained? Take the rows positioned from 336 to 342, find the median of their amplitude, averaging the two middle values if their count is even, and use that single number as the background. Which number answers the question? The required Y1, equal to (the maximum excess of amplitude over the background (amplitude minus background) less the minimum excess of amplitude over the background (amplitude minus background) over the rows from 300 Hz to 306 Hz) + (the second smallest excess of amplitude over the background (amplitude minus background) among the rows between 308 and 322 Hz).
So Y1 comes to 3.8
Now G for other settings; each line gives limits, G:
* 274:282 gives 31.3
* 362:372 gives 31.6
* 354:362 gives 32.8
